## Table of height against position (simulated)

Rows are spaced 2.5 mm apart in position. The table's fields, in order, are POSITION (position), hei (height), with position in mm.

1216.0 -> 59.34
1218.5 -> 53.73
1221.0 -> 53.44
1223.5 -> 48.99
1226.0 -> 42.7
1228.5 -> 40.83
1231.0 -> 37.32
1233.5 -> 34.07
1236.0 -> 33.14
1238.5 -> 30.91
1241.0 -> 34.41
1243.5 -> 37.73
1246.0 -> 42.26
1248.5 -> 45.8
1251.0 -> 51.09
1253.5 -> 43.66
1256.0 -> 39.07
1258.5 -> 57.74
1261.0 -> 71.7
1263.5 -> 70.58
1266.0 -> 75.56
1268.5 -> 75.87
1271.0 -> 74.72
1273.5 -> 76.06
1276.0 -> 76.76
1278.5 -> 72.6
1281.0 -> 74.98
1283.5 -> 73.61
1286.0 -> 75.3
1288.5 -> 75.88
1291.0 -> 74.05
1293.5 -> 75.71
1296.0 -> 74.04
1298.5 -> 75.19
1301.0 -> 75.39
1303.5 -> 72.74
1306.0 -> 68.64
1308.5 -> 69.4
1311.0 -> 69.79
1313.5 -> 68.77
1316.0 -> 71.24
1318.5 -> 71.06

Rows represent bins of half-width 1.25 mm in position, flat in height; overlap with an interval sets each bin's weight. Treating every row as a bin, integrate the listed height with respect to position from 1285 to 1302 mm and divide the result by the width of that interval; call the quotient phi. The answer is 75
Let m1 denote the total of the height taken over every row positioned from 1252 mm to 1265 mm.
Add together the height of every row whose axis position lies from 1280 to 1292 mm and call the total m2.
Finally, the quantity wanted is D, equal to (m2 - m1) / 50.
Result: 1.8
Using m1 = 283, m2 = 374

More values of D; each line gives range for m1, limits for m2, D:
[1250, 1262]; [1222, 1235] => -1.2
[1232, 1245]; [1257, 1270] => 3.6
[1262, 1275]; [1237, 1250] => -3.6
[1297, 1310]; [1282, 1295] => 0.3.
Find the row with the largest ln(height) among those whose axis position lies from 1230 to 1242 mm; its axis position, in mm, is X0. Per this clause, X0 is 1231.0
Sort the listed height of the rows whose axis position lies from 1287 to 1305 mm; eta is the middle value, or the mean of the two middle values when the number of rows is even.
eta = 75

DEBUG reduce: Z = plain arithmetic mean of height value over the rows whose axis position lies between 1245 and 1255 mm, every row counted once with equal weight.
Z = 45.7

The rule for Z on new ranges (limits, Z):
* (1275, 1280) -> 74.7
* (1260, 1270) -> 73.4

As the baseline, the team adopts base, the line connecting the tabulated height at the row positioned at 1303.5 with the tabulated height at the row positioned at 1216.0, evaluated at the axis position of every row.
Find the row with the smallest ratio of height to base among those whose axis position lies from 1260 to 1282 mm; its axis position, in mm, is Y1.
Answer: 1278.5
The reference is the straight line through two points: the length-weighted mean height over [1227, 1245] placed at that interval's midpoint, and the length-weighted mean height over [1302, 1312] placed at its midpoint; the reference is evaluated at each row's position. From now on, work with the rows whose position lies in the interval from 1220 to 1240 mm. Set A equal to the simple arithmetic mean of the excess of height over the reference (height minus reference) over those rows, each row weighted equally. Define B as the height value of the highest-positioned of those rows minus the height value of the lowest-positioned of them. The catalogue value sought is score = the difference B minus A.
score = -30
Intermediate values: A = 8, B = -23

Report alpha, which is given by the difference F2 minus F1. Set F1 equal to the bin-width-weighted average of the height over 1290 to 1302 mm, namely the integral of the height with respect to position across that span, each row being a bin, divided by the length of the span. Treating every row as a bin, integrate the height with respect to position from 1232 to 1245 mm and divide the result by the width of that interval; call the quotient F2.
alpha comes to -41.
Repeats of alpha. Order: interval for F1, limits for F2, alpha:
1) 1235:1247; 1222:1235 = 5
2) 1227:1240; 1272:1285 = 39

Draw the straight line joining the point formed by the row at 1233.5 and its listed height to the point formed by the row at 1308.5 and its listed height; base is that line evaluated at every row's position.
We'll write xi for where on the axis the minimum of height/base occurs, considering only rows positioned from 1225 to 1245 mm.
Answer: 1238.5 mm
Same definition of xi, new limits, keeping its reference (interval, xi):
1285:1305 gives 1303.5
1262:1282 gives 1278.5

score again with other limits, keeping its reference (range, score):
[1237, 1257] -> 9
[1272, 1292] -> -19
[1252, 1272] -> 16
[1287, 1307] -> -16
